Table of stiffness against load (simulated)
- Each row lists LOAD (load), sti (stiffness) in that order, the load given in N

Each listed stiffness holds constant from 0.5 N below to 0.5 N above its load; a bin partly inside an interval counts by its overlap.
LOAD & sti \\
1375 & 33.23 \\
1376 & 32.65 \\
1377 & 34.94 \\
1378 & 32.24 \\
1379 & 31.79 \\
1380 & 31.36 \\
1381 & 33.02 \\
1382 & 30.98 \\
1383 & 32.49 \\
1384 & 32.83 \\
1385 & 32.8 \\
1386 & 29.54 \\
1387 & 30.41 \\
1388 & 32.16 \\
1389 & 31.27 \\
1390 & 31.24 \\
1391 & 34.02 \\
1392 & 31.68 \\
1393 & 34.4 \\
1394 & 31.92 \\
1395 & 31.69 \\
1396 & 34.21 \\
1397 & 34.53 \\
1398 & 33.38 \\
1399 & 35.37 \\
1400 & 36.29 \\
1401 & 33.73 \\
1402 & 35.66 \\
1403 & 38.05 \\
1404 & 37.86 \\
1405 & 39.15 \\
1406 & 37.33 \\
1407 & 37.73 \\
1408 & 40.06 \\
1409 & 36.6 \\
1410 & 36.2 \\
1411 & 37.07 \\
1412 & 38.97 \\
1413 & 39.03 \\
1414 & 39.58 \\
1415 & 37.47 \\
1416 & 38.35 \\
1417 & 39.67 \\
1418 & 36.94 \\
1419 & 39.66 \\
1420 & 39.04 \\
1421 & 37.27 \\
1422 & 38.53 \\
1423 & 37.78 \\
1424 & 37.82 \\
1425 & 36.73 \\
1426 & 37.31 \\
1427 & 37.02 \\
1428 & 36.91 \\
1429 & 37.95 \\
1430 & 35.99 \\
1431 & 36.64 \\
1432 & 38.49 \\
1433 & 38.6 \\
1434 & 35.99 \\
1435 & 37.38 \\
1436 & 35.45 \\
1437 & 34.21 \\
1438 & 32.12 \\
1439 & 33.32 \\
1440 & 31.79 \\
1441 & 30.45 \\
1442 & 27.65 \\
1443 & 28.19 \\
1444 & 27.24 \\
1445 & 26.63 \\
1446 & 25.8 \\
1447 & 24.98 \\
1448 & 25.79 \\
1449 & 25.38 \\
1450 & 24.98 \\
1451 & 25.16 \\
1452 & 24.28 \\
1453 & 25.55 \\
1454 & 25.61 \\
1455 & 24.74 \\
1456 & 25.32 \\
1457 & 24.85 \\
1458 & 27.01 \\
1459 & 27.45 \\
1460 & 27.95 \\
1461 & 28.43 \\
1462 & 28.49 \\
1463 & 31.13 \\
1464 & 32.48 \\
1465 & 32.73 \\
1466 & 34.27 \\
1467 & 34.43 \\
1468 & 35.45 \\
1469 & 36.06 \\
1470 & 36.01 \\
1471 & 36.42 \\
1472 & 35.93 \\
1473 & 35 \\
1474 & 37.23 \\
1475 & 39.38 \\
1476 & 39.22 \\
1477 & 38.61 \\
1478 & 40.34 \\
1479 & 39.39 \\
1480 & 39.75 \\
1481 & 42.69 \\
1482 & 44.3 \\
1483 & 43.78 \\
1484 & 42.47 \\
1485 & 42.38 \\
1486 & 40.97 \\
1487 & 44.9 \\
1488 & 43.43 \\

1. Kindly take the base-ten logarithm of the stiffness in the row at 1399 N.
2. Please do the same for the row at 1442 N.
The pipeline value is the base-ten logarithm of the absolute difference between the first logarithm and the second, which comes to -1.0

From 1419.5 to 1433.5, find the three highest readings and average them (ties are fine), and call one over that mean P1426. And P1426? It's 0.0258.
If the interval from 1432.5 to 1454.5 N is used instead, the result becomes 0.0268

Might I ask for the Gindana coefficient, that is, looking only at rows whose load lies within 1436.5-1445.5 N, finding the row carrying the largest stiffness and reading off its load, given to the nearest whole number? 1437 N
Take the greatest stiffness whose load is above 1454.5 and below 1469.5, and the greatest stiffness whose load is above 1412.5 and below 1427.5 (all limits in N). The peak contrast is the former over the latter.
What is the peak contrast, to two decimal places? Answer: 0.91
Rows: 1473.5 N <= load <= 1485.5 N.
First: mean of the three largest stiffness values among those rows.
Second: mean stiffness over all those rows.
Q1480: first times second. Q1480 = 1778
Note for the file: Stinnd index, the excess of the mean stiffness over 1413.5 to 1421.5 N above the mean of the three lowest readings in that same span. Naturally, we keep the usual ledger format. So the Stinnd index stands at 1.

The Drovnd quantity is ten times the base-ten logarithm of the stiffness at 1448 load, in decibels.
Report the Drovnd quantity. 14.1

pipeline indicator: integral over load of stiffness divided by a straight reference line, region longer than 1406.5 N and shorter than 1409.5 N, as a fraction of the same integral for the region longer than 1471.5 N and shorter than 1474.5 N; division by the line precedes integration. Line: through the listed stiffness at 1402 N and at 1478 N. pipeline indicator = 1.18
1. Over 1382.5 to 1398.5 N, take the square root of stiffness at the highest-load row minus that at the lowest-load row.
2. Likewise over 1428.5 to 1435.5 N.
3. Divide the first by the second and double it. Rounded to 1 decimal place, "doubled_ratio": -3.3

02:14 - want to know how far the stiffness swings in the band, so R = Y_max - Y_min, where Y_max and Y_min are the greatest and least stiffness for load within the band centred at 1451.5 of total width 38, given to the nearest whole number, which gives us 14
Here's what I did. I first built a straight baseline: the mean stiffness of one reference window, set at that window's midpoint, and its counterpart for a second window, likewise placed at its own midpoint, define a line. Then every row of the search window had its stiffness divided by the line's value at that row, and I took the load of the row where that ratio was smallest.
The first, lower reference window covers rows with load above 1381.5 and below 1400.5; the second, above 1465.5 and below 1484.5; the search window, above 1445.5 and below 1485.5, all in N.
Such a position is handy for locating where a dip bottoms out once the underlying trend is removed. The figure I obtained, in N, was 1452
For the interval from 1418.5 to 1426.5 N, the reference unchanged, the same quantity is 1425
